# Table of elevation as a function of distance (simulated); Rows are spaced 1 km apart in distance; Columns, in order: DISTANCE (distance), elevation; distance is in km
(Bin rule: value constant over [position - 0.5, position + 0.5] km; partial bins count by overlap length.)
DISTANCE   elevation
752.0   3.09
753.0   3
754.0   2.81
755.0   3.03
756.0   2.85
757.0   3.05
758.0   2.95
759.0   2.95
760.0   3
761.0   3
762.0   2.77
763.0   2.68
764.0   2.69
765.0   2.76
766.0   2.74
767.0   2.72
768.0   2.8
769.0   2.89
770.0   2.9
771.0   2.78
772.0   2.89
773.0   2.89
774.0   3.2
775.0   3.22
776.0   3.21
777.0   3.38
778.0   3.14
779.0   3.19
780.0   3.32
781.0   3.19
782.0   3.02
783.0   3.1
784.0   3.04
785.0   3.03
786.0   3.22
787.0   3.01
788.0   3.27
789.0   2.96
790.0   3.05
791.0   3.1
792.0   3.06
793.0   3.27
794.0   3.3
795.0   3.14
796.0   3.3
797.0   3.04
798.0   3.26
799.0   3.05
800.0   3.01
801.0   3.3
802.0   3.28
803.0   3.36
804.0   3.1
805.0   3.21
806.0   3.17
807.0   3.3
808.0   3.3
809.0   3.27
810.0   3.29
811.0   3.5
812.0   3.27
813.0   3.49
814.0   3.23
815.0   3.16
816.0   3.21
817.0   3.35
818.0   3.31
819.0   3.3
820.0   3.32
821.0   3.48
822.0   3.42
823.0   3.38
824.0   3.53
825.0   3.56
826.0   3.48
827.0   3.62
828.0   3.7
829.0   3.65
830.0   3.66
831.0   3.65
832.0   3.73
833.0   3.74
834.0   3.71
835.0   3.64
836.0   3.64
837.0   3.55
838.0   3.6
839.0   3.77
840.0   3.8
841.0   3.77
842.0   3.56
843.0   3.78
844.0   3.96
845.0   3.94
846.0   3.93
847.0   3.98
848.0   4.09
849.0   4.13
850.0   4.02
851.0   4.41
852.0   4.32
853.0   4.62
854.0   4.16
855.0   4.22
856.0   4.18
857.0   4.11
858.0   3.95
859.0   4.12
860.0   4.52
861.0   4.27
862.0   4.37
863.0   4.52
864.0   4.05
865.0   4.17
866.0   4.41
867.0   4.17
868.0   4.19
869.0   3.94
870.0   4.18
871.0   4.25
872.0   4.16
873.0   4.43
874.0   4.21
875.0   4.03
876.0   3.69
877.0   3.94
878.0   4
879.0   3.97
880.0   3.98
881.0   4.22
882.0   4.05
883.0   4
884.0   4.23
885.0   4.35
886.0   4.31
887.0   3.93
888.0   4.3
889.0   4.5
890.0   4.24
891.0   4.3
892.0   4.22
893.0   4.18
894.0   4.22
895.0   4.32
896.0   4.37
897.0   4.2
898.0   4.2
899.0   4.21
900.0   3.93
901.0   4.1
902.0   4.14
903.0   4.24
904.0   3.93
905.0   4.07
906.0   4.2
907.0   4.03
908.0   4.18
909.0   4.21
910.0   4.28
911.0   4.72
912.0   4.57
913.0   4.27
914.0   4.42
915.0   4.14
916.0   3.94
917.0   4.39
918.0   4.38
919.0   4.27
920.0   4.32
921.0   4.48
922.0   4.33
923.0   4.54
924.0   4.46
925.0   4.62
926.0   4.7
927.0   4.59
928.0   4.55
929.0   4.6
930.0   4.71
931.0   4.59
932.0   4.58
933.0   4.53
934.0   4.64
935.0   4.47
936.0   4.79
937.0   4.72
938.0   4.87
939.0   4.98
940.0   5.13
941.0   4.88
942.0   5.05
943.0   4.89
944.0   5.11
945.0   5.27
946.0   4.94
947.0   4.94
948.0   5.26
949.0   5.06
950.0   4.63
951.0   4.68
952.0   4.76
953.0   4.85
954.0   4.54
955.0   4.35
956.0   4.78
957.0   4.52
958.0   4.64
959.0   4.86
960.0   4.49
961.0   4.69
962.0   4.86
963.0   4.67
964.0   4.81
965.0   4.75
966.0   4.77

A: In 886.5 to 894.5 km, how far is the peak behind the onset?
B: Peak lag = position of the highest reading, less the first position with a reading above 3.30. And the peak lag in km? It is 2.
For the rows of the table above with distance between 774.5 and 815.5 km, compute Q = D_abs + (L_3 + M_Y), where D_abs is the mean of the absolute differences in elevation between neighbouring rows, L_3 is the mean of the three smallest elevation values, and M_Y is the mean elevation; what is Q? 6.3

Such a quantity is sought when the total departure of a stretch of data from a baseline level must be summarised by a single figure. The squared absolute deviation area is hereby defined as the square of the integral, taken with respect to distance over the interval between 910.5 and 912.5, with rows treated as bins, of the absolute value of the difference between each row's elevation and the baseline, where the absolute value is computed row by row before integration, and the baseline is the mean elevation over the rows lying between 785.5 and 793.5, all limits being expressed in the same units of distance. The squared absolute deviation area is 9.3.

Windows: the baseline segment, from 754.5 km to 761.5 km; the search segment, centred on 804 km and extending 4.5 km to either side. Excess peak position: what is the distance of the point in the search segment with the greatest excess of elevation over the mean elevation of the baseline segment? 803.0 km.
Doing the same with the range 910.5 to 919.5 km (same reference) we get 911.0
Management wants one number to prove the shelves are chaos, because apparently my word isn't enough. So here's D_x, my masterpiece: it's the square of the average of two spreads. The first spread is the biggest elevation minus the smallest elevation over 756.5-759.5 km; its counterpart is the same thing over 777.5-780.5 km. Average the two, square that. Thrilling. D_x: 0.020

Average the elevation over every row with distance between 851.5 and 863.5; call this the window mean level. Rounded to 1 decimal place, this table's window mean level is 4.3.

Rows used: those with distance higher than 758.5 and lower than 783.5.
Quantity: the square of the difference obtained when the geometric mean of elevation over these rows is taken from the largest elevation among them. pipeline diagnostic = 0.168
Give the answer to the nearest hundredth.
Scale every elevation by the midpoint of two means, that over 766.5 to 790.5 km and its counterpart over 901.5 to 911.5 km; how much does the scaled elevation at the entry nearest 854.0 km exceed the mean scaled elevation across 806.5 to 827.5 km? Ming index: 0.22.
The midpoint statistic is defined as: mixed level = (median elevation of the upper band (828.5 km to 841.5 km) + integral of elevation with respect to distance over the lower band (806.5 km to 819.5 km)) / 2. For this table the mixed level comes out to 23.3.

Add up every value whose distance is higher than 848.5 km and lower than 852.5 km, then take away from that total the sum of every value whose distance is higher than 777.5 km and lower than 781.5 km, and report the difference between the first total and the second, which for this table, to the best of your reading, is 4.0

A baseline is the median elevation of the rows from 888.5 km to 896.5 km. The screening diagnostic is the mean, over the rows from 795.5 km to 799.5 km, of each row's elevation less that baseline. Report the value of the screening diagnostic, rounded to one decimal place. -1.1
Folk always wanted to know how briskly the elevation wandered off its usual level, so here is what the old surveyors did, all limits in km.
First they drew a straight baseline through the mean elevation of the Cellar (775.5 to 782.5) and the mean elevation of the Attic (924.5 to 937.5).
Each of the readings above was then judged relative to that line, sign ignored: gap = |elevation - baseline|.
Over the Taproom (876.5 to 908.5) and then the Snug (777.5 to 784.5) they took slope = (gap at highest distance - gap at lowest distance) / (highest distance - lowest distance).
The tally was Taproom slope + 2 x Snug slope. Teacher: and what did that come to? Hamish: 0.054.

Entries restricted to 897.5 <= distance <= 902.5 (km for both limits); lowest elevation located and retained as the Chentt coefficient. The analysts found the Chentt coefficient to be 3.93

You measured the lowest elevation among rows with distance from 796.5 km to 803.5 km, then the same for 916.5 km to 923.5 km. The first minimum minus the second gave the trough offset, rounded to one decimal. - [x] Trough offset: -1.3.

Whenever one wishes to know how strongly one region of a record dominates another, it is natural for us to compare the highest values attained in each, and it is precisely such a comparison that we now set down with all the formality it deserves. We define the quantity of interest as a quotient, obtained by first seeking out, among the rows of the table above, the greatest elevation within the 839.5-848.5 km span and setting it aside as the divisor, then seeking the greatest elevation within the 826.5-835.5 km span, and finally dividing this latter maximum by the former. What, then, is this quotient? 0.91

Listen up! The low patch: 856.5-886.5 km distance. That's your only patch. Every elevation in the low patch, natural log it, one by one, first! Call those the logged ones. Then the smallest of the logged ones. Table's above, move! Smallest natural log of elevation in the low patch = 1.31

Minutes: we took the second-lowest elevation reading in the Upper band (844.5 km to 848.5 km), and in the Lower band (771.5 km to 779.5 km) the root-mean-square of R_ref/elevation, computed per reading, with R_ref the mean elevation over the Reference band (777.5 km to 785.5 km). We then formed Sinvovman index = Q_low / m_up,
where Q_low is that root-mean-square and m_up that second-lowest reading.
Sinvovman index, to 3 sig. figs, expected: 0.254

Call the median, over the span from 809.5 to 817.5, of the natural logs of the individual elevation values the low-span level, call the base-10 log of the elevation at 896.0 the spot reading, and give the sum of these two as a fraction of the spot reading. 2.9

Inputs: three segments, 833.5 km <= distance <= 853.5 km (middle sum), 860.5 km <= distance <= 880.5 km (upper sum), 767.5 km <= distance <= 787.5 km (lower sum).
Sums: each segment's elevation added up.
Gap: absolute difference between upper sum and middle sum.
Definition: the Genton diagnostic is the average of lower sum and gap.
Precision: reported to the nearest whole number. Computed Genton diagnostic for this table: 33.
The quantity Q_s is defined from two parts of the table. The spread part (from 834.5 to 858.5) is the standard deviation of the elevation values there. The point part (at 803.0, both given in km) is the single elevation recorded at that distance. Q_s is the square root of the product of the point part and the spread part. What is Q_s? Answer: 1.0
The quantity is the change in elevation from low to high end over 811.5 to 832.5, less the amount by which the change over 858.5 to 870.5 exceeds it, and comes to 0.9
